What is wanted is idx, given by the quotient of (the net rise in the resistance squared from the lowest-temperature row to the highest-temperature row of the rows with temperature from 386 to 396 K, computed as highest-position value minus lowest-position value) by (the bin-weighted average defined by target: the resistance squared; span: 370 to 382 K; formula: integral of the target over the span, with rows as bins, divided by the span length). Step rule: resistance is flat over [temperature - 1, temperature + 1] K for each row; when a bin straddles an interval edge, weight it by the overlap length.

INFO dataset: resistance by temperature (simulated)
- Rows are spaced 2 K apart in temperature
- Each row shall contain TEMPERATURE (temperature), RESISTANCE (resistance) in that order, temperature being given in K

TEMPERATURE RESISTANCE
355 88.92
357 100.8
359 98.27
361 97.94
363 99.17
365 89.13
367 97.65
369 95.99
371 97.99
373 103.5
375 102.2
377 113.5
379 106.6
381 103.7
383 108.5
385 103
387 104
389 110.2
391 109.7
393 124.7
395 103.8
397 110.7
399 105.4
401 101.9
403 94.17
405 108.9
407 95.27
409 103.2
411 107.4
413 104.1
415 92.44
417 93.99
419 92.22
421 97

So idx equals 0.00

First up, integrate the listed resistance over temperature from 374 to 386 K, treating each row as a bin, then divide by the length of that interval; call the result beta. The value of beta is 106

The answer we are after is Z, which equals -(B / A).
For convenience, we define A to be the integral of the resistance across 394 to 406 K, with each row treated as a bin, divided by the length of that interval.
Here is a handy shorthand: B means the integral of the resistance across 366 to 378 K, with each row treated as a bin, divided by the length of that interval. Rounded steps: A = 104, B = 102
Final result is -0.98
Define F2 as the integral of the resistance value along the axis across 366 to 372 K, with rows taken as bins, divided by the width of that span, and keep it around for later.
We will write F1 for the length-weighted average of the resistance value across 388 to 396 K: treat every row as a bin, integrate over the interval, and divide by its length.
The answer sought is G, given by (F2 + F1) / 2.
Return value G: 105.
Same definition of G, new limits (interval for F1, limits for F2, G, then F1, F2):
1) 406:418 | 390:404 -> 103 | 99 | 107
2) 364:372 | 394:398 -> 101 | 95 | 107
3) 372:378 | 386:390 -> 107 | 106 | 107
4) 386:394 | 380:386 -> 109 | 112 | 105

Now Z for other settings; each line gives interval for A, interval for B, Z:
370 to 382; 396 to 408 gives -0.98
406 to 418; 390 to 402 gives -1.10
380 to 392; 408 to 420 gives -0.93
